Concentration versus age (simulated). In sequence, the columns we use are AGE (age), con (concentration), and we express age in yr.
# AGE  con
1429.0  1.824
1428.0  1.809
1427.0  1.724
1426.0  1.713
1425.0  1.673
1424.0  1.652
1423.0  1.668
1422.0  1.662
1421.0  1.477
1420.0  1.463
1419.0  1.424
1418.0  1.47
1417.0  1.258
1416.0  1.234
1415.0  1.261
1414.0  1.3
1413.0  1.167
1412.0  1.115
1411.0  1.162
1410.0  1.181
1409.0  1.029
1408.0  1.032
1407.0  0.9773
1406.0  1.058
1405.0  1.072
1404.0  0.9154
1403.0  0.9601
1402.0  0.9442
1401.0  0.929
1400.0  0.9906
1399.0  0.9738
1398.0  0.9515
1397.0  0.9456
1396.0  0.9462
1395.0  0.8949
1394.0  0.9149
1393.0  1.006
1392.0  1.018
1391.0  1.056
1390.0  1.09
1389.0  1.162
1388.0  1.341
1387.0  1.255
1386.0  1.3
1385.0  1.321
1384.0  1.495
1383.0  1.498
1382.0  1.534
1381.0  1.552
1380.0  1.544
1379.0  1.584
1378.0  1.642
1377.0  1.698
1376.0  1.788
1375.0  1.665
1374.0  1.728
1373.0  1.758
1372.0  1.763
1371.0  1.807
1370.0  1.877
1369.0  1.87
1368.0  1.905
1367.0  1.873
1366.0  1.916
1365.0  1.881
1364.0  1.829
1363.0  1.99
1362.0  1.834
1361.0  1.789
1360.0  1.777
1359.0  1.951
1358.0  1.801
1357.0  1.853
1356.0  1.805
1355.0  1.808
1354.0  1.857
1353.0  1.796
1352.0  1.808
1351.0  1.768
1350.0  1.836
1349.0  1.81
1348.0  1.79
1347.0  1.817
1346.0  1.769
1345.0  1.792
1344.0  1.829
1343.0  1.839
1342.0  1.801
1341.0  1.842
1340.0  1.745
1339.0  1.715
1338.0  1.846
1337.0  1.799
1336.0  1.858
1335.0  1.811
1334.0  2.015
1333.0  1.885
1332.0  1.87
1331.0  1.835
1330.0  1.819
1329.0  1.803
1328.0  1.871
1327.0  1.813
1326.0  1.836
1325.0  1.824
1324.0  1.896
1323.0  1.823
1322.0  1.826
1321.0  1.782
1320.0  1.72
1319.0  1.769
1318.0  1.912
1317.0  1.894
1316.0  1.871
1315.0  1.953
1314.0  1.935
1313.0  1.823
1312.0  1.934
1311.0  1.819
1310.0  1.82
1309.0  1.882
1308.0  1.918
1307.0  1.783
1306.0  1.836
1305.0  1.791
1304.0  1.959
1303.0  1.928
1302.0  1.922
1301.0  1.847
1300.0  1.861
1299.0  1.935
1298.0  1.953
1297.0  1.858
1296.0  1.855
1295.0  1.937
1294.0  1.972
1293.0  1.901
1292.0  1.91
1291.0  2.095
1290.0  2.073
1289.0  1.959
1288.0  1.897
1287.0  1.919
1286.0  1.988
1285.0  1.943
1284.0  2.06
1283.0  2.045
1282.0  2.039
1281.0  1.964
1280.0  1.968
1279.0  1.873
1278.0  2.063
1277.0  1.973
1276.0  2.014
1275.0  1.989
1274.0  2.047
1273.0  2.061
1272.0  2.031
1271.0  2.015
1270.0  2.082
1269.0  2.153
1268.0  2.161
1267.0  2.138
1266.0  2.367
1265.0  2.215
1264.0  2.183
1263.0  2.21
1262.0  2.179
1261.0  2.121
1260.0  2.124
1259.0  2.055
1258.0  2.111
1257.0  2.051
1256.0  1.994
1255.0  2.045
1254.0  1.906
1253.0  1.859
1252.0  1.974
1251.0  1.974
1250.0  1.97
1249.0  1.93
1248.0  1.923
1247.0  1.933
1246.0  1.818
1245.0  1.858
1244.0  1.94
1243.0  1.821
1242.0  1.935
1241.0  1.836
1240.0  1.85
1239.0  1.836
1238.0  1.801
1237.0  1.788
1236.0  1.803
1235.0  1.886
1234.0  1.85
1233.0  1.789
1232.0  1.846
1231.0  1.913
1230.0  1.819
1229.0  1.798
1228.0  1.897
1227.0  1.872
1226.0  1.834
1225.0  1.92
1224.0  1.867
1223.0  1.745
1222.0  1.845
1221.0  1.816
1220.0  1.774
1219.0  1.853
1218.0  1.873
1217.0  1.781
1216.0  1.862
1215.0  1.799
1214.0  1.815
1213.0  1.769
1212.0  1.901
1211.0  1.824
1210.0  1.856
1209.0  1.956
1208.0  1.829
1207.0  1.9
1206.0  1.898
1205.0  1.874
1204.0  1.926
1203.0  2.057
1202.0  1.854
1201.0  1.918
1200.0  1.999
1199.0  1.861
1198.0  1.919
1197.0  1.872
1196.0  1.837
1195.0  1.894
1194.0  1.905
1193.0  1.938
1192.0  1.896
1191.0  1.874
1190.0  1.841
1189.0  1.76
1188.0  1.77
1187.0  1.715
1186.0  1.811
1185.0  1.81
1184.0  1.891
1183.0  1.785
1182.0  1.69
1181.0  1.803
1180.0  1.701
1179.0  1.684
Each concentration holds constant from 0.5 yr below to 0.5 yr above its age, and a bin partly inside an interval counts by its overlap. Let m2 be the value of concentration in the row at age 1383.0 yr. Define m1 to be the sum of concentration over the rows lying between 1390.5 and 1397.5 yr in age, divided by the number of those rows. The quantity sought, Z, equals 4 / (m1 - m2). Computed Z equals -8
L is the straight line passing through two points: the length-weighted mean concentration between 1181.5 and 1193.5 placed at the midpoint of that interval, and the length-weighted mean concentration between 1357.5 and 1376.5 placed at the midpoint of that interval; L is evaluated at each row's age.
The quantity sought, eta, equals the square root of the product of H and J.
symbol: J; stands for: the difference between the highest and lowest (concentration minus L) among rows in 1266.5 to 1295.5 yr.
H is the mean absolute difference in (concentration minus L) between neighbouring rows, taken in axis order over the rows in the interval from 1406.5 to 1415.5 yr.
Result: 0.134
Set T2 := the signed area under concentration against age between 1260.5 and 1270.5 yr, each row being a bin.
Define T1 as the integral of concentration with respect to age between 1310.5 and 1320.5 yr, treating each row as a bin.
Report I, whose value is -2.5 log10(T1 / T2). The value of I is 0.17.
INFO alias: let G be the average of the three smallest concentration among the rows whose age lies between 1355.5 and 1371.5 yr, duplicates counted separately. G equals 1.79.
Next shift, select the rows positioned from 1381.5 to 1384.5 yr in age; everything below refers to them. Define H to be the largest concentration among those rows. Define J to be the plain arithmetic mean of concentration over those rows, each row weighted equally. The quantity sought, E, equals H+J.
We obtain 3.0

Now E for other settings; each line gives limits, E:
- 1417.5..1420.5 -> 2.9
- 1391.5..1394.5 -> 2.0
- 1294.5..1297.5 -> 3.8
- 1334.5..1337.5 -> 3.7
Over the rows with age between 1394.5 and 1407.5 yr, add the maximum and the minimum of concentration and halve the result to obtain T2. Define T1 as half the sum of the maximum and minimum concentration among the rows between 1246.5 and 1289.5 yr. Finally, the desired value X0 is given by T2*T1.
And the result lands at 2.08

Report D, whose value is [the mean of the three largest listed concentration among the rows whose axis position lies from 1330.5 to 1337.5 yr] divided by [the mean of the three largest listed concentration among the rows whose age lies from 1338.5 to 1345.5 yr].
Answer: 1.05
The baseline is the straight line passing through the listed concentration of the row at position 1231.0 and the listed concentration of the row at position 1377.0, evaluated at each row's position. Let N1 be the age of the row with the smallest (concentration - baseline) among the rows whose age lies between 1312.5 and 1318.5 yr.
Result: 1313.0 yr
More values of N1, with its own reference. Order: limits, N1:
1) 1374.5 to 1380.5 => 1380.0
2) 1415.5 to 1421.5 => 1416.0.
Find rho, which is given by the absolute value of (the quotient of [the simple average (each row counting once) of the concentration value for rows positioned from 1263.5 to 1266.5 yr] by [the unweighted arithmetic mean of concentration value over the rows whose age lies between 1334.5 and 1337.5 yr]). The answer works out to 1.24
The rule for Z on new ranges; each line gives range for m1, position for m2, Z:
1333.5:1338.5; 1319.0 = 41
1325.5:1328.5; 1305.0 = 82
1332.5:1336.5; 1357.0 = 102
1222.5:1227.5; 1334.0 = -24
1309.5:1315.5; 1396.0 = 4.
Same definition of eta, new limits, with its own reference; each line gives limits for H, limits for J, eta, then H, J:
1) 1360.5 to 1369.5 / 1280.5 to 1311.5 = 0.148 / 0.0699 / 0.31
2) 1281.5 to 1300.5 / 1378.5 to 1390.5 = 0.169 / 0.0580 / 0.50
